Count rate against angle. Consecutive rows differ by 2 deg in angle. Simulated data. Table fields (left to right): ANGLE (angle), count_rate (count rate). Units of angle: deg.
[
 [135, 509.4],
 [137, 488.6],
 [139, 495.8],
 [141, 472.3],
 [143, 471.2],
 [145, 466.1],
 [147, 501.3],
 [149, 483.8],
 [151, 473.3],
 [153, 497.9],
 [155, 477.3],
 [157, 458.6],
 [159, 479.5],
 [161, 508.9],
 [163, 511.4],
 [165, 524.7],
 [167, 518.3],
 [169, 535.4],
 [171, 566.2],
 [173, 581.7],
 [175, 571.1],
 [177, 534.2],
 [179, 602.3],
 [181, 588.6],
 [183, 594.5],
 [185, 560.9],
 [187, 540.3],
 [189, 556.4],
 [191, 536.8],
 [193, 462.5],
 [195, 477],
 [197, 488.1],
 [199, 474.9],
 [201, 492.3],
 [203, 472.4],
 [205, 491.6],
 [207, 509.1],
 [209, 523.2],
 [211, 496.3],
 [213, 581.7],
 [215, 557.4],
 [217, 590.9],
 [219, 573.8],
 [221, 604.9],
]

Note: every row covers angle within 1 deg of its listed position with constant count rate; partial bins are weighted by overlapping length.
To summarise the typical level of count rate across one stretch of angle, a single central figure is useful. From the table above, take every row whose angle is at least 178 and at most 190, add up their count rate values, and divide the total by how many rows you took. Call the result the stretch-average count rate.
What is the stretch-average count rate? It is 574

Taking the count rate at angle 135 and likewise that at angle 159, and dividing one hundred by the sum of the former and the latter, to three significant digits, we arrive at 0.101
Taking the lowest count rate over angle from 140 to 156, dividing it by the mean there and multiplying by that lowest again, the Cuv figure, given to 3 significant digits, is 452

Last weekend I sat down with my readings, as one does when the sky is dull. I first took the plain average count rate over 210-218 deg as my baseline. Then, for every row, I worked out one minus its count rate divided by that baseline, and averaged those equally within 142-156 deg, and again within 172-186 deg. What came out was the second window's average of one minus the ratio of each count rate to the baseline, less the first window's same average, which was -0.17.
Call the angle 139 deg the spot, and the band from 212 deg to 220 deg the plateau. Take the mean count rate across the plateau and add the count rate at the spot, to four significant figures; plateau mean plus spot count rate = 1072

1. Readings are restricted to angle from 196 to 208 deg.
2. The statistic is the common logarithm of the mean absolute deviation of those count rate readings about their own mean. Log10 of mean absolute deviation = 1.0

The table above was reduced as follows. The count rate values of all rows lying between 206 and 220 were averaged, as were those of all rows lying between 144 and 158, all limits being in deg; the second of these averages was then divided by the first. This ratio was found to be 0.88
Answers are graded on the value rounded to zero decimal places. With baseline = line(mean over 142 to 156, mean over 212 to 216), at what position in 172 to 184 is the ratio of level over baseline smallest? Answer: 177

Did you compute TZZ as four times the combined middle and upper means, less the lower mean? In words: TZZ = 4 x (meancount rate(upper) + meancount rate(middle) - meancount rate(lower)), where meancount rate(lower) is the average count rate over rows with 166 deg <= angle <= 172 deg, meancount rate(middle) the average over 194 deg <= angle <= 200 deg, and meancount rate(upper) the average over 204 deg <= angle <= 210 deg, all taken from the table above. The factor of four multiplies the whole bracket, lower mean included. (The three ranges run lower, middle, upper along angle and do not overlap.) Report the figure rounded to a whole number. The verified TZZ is 1792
